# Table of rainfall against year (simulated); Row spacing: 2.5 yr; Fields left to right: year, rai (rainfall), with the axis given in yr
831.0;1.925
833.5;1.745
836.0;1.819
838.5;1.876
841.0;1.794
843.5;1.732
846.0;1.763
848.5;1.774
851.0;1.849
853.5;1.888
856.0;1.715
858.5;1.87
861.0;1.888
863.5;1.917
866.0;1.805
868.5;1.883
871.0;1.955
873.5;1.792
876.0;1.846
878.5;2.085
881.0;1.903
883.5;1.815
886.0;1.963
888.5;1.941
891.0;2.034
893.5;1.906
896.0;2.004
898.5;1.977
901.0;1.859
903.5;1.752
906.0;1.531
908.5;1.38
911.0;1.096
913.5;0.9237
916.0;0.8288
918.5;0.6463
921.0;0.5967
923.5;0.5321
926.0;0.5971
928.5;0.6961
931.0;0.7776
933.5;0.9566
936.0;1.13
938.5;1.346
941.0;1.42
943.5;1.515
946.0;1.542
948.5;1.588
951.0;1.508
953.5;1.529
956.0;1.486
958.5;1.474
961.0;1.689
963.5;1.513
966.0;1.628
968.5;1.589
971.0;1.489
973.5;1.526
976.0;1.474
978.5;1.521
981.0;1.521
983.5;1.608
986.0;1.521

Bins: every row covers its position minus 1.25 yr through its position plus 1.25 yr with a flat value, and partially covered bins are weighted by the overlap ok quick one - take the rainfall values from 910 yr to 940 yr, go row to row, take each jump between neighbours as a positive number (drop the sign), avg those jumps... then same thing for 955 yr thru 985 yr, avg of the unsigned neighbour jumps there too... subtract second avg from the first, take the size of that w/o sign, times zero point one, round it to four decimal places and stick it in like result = 0.0045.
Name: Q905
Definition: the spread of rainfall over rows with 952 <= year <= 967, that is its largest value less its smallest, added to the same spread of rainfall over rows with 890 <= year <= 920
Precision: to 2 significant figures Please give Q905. 1.6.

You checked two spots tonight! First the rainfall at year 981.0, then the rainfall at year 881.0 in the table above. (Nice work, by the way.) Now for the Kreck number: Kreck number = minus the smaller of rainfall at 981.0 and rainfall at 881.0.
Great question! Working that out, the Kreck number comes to -1.52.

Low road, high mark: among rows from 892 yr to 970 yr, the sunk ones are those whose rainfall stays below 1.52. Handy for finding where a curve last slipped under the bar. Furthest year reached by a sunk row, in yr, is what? 963.5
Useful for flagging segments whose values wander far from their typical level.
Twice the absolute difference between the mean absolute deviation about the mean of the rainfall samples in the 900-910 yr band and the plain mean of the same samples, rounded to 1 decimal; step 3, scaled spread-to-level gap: 2.9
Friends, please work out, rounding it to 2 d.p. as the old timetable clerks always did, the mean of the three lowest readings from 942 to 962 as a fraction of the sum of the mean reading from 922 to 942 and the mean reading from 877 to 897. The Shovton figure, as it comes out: 0.52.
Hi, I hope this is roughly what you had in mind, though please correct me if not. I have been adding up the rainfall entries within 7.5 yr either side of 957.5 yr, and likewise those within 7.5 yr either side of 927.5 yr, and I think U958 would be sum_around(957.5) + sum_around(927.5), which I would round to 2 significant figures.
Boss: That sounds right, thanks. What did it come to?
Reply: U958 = 13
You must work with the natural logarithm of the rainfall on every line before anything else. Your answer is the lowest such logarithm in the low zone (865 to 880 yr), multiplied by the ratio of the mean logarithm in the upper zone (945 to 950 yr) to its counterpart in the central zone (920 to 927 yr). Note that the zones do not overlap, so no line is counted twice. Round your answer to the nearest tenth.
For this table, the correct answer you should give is -0.5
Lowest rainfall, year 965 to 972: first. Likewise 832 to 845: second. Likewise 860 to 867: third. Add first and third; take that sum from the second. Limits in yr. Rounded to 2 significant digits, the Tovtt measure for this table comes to -1.6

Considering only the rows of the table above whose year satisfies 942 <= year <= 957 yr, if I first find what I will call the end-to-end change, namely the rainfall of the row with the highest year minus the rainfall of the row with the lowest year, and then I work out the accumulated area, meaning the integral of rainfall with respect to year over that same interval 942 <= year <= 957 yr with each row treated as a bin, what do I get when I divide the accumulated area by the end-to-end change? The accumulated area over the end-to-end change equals -790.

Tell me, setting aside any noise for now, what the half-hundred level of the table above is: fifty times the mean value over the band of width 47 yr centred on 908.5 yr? 66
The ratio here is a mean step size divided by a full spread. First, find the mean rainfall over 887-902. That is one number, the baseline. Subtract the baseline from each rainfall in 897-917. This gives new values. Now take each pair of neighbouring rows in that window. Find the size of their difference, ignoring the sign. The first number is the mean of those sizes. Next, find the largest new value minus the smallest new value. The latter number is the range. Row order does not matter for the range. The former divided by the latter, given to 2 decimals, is 0.14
